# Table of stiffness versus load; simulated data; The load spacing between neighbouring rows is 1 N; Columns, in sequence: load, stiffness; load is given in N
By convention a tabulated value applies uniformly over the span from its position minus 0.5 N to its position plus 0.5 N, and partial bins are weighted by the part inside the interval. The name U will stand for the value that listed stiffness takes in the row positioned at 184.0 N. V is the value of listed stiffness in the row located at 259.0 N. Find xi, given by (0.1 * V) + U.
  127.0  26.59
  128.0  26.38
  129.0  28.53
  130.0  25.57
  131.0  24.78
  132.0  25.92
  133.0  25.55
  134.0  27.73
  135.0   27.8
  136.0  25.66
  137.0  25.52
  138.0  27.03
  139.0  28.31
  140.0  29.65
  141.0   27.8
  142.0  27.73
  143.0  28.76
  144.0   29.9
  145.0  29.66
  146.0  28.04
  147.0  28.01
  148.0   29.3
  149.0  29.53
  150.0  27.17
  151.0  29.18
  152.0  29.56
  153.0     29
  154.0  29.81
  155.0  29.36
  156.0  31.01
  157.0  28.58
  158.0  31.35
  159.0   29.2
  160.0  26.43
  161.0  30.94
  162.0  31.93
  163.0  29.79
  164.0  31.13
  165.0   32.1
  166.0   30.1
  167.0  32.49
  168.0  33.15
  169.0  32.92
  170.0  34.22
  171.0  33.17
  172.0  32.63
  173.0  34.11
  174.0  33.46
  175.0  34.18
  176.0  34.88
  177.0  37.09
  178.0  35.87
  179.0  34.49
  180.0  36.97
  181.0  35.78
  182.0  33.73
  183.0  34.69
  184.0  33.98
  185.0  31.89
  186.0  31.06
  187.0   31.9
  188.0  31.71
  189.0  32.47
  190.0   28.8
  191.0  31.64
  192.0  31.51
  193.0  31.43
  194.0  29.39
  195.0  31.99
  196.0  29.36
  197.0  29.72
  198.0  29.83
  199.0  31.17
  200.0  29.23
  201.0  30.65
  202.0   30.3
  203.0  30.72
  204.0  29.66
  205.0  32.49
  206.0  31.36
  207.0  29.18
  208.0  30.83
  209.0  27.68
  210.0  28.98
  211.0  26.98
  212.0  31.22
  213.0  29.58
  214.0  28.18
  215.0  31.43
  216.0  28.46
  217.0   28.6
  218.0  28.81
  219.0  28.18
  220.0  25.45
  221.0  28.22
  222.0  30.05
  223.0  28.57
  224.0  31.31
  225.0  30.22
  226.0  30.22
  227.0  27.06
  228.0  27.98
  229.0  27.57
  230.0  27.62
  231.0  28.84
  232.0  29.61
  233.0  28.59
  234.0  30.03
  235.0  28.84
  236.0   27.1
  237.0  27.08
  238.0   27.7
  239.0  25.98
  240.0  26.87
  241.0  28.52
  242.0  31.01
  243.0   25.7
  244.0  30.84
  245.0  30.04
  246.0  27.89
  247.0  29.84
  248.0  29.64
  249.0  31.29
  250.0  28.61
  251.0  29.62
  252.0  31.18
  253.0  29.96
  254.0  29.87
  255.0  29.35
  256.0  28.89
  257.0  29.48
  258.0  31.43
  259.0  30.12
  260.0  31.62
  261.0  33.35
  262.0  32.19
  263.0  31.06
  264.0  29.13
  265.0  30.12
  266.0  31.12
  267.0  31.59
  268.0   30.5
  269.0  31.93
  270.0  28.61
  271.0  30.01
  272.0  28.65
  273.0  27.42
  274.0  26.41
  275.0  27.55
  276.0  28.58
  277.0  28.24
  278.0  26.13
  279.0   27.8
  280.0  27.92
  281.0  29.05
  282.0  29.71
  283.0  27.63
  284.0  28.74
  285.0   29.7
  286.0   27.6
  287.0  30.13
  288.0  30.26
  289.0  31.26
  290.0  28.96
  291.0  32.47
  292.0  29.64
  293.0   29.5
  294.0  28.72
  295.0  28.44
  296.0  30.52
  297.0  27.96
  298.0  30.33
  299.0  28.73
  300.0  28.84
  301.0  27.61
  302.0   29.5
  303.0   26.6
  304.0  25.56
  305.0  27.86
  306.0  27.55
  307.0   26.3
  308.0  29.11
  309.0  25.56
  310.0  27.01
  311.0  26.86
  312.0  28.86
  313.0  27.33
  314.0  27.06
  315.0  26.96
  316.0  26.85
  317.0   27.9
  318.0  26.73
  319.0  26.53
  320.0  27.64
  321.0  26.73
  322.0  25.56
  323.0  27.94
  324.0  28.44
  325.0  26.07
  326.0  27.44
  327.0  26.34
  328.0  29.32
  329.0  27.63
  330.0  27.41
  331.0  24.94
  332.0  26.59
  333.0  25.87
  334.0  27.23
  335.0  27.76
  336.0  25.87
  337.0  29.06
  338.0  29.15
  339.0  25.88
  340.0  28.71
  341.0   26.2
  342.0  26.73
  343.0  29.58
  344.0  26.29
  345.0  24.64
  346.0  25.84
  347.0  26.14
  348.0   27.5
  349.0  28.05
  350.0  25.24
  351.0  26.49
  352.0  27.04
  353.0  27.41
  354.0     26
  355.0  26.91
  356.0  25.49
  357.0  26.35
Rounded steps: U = 33.98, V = 30.12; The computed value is 37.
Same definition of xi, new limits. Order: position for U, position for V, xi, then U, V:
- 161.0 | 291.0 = 34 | 30.94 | 32.47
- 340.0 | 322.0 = 31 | 28.71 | 25.56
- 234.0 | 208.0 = 33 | 30.03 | 30.83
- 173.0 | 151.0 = 37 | 34.11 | 29.18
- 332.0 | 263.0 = 30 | 26.59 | 31.06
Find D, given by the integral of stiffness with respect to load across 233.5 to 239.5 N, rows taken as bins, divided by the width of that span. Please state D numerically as 27.8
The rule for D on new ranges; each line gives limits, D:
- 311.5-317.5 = 27.5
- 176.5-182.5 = 35.7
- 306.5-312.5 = 27.3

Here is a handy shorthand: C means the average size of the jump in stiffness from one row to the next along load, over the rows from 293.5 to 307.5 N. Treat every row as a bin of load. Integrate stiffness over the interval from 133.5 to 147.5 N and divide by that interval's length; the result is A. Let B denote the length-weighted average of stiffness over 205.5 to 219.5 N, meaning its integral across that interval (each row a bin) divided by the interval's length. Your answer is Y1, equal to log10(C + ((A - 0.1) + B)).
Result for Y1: 1.768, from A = 28.0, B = 29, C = 1.5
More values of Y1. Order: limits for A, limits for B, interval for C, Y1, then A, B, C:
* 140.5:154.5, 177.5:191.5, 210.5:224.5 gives 1.806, 28.8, 33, 2.0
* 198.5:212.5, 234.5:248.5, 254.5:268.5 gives 1.774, 30.0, 28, 1.2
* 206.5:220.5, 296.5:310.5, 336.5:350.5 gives 1.765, 28.8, 28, 1.8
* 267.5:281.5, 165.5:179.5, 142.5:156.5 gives 1.800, 28.5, 34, 1.0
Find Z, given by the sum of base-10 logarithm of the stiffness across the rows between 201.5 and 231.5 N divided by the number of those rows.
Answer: 1.46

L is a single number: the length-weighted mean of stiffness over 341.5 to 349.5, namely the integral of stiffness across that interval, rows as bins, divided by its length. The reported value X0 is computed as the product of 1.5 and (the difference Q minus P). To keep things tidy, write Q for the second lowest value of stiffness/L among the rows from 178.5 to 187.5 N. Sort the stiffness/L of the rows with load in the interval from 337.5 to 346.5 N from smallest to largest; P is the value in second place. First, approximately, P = 0.96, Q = 1.19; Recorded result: 0.34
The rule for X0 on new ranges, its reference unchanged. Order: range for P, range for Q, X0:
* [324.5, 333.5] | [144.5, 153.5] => 0.12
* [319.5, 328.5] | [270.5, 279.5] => 0.02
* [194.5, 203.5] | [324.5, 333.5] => -0.19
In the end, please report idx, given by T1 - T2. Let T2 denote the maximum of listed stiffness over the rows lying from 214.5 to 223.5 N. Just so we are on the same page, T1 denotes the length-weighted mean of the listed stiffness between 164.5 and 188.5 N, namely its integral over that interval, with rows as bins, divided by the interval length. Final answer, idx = 2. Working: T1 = 33.6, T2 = 31.43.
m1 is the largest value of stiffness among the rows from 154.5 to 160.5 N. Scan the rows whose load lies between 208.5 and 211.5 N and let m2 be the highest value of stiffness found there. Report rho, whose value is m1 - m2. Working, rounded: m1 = 31.35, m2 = 28.98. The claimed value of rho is 2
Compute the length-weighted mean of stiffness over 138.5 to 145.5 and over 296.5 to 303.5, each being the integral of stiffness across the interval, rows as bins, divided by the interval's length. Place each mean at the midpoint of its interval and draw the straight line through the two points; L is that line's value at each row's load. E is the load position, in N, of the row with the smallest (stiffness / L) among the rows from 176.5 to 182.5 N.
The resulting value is 182.0 N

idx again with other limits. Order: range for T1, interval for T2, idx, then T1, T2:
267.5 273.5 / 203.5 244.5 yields -3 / 29.5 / 32.49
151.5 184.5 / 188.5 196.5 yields 0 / 32.4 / 32.47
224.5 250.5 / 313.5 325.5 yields 0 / 28.6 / 28.44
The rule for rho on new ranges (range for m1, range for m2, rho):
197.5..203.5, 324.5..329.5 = 2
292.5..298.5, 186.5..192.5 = -2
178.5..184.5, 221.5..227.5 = 6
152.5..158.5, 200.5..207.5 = -1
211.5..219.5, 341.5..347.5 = 2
